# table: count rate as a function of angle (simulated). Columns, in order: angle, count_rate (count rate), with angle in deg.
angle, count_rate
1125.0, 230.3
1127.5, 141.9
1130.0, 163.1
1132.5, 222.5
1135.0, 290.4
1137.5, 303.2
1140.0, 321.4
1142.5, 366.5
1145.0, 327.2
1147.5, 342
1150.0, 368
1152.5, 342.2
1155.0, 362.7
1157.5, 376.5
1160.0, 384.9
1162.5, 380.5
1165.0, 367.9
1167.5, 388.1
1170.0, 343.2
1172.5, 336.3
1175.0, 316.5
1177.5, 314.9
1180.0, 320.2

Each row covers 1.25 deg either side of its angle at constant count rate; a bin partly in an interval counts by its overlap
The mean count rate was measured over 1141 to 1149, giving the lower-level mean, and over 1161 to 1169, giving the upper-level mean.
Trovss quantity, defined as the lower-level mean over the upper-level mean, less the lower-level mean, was -344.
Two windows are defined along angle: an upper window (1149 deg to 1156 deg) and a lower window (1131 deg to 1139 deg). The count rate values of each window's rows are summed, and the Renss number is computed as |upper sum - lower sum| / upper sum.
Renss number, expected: 0.24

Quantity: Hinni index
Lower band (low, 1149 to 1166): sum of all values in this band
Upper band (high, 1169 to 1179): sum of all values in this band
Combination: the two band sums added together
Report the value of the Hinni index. 3894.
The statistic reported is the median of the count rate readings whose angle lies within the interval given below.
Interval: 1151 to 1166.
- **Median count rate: 372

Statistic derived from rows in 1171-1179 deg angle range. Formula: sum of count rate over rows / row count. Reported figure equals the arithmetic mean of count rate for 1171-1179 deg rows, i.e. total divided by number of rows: 323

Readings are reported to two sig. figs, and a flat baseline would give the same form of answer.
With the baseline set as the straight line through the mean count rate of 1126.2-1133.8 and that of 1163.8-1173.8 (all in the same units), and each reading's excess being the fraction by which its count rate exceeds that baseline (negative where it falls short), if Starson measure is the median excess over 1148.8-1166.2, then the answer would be 0.21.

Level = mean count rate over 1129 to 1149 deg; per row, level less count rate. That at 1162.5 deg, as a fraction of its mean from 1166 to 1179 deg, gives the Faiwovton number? 1.9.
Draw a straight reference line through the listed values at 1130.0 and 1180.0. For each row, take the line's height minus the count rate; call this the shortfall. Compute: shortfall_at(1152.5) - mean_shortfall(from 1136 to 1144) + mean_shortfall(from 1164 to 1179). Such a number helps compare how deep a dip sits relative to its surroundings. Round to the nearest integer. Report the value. -24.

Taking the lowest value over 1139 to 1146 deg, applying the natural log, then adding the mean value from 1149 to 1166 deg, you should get 375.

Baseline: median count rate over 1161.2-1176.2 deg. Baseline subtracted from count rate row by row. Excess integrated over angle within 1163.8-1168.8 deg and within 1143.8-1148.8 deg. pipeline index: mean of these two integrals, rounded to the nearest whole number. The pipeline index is 4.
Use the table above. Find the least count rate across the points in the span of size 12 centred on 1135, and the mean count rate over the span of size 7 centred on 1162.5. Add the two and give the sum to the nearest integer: 541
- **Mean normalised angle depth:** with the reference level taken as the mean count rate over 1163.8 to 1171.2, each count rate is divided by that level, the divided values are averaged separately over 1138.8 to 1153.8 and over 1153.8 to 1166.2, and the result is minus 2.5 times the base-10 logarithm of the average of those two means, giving 0.02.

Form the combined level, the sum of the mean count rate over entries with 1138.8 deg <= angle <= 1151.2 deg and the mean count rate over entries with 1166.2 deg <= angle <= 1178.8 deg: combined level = 685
